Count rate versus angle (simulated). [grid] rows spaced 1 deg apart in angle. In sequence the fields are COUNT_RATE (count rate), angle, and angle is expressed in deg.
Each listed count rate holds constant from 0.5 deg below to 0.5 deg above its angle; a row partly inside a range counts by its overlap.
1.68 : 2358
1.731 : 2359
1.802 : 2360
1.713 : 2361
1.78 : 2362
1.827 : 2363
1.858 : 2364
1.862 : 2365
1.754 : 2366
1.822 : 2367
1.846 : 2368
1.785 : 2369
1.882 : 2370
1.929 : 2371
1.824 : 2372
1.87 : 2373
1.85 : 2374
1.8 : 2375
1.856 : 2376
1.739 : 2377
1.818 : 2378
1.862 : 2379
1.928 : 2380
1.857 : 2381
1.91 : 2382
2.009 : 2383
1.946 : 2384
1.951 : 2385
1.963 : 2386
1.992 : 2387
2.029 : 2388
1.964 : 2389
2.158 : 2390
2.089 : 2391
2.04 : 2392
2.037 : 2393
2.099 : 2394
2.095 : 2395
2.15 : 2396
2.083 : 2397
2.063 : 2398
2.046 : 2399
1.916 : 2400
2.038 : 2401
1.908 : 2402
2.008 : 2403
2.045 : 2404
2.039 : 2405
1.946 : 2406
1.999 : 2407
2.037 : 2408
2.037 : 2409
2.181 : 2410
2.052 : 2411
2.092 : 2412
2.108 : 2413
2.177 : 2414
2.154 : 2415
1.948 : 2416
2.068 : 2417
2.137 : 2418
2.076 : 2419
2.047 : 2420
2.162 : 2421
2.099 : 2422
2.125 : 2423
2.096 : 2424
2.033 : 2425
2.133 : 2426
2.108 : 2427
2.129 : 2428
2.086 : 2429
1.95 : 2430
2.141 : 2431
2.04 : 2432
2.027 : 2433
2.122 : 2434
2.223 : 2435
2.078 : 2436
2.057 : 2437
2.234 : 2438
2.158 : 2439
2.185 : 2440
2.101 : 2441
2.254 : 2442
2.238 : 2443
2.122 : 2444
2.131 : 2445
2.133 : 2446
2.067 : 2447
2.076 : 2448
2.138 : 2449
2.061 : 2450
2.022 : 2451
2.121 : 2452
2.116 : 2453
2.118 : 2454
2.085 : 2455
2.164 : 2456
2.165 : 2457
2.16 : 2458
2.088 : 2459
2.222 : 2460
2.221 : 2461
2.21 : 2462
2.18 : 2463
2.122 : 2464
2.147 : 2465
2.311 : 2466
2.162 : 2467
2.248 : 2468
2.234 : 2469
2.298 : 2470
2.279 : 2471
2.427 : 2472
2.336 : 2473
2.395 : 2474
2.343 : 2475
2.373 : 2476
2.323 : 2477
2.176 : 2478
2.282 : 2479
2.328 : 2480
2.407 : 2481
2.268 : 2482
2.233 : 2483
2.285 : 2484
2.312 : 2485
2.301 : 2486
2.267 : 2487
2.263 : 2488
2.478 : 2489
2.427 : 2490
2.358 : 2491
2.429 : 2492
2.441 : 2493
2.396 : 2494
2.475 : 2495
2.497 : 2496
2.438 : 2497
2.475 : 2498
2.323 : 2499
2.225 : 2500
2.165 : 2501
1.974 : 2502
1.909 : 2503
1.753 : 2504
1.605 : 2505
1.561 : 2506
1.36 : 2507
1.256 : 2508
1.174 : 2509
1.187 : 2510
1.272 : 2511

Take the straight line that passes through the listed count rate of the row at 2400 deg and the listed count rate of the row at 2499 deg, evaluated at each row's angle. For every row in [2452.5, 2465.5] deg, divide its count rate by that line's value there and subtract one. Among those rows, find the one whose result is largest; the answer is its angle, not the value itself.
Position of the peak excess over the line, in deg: 2460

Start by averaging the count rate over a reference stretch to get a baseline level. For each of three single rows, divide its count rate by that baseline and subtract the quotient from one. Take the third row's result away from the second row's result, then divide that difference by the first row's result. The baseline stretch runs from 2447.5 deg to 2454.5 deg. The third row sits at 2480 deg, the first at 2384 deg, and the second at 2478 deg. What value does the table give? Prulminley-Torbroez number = 1.0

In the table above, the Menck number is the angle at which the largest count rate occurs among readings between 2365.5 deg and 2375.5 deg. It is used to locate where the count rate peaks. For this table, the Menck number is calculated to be 2371 deg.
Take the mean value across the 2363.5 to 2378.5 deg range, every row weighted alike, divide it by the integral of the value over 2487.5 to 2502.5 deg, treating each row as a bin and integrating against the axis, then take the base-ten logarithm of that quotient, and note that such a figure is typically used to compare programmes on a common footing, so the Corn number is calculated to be -1.29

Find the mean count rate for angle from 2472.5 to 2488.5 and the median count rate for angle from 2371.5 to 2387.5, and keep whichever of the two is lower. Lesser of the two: 1.87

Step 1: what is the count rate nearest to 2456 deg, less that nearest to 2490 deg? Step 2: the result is -0.26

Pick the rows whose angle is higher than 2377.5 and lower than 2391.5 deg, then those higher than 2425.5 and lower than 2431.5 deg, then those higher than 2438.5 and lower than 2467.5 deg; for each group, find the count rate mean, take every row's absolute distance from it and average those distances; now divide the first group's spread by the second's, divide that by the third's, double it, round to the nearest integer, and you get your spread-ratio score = 56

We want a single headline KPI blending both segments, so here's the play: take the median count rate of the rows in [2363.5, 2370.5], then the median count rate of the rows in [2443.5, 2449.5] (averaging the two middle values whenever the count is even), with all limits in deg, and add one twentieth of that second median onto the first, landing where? 1.95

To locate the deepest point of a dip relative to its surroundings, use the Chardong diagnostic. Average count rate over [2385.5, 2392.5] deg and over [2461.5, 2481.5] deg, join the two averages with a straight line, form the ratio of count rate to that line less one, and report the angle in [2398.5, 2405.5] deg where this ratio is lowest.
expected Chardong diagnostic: 2402 deg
